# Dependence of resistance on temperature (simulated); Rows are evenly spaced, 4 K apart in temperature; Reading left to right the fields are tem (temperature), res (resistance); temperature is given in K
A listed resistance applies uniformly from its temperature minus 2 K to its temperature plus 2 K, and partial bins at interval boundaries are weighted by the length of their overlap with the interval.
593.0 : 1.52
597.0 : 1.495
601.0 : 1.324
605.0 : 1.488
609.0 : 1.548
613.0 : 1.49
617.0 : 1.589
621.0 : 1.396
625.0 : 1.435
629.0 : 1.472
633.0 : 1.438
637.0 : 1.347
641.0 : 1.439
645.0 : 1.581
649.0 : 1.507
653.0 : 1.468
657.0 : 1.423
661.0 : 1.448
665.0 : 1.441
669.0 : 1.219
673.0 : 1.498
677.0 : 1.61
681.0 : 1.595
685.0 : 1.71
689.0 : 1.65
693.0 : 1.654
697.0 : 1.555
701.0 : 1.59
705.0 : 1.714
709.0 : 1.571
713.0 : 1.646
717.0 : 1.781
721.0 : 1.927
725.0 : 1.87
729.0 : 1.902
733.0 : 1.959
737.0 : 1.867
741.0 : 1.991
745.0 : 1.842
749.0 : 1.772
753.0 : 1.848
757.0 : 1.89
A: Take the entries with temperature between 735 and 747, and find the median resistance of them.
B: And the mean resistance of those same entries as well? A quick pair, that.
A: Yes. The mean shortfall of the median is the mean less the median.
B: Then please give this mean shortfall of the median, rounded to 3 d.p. 0.033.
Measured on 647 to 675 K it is -0.019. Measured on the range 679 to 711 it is 0.007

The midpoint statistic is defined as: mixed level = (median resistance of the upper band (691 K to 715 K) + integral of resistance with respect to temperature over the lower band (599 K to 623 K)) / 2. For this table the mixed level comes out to 18.5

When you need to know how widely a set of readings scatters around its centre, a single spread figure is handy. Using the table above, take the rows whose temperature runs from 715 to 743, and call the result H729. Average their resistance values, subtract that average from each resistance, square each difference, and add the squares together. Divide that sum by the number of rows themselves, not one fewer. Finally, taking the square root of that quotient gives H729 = 0.064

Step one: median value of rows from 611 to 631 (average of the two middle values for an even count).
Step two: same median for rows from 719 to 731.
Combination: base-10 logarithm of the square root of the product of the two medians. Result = 0.22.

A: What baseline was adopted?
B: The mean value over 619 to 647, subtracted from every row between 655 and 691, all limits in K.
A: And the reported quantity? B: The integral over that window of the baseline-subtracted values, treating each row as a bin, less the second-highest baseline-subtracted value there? 2.2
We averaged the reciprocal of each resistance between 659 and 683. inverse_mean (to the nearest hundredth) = 0.69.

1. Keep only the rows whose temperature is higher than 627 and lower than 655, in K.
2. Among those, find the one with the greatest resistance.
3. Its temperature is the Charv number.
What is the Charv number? 645.0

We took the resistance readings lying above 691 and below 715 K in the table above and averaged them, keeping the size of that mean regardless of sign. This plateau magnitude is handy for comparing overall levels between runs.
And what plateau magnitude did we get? 1.62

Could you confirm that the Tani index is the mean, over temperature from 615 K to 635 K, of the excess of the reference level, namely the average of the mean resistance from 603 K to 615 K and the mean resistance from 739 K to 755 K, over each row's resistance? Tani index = 0.22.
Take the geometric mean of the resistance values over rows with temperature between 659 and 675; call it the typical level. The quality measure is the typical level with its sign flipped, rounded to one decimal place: -1.4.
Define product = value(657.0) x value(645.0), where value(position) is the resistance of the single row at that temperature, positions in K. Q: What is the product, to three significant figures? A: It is 2.25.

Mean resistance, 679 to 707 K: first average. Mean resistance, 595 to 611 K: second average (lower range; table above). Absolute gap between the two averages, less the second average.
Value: -1.3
